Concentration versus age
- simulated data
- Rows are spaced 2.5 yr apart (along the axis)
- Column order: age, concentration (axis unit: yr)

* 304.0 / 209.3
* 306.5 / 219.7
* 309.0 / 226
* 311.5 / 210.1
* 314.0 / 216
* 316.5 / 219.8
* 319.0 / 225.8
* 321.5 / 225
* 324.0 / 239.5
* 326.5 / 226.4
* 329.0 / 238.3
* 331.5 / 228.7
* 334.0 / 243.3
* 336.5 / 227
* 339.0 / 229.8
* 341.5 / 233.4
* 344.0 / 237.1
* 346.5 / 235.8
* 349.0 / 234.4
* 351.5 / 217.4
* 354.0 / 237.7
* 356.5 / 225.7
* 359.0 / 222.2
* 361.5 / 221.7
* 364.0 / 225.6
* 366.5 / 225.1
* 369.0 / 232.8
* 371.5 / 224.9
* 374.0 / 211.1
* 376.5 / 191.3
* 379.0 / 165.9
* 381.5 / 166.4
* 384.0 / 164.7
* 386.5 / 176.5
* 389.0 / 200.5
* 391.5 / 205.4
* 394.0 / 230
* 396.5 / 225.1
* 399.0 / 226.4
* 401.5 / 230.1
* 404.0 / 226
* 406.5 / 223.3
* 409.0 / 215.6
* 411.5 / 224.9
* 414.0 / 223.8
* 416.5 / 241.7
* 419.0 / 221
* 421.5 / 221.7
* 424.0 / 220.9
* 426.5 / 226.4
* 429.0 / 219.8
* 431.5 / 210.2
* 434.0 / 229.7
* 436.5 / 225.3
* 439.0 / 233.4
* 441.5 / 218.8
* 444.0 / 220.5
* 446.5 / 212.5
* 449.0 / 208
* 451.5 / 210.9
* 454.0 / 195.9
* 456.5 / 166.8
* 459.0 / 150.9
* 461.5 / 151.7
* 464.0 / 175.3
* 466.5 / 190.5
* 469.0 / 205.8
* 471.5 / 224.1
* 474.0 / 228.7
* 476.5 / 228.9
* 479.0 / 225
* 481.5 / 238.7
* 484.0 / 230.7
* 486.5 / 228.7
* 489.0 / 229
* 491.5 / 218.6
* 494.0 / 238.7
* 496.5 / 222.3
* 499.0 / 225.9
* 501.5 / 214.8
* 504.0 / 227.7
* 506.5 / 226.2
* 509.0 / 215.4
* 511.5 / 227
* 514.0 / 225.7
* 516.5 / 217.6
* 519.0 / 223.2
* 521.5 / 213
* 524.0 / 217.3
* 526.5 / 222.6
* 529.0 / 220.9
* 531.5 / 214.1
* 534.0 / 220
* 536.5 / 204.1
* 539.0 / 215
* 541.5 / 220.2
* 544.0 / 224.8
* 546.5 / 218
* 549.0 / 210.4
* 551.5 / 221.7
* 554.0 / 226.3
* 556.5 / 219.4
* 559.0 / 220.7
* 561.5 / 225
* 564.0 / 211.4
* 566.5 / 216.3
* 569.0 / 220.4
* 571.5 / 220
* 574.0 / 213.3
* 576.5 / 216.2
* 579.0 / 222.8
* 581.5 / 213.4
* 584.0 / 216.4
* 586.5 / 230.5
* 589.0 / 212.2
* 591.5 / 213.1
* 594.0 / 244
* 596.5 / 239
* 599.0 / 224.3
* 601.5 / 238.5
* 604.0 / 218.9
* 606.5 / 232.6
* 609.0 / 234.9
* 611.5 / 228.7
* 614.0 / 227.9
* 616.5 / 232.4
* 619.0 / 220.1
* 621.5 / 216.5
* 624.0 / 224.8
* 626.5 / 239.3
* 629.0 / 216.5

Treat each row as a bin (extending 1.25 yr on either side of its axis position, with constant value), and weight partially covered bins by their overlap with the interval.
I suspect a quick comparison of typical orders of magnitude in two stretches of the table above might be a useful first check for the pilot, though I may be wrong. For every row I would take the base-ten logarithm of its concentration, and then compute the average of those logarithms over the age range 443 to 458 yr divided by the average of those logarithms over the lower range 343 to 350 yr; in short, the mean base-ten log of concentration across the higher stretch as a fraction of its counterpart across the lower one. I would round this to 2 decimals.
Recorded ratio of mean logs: 0.97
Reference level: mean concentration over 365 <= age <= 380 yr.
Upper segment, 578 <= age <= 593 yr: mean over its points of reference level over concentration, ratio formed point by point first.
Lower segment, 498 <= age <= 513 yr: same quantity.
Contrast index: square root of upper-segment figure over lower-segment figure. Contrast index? 1.01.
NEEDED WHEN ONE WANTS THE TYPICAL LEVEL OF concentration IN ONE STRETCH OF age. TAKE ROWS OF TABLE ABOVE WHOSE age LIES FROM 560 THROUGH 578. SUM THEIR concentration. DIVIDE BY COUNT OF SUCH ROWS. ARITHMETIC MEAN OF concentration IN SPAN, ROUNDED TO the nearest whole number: 218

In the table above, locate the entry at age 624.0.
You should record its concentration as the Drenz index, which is 224.8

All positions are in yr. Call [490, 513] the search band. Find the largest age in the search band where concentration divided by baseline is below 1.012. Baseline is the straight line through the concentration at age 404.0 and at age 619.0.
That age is 509.0 yr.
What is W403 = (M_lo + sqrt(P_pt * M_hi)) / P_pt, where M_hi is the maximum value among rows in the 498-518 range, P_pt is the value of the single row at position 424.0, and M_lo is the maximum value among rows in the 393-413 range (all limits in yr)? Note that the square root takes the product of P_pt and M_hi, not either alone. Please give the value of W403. 2.06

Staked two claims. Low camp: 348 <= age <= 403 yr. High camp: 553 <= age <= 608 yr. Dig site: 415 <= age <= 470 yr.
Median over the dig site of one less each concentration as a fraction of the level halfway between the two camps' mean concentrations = 0.01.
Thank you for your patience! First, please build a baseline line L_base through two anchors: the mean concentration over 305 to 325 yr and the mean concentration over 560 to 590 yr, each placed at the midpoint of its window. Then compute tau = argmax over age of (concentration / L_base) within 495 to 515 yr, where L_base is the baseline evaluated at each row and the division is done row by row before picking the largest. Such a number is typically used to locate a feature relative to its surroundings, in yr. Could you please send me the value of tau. 504.0 yr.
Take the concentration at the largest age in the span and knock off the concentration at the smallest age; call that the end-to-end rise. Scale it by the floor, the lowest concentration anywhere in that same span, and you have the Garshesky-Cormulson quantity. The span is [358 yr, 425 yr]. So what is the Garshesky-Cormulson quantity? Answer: -0.01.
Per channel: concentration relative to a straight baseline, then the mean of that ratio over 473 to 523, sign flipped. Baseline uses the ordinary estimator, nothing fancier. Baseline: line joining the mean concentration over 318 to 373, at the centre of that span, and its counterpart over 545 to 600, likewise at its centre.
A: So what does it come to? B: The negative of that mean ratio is -1.01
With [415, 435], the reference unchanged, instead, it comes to -0.99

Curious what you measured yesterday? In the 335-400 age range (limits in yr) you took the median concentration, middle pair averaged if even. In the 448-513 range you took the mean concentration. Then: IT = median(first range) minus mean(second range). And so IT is 13.3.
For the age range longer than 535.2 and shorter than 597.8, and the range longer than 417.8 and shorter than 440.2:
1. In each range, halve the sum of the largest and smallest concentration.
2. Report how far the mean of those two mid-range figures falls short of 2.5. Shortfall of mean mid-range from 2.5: -220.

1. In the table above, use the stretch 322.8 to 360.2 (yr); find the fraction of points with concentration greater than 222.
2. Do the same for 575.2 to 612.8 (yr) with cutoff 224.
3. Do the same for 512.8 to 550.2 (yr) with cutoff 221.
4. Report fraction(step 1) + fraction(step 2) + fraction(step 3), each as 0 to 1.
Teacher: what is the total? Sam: 1.73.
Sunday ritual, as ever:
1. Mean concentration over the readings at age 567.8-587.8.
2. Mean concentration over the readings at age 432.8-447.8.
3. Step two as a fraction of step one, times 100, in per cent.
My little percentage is 101.9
